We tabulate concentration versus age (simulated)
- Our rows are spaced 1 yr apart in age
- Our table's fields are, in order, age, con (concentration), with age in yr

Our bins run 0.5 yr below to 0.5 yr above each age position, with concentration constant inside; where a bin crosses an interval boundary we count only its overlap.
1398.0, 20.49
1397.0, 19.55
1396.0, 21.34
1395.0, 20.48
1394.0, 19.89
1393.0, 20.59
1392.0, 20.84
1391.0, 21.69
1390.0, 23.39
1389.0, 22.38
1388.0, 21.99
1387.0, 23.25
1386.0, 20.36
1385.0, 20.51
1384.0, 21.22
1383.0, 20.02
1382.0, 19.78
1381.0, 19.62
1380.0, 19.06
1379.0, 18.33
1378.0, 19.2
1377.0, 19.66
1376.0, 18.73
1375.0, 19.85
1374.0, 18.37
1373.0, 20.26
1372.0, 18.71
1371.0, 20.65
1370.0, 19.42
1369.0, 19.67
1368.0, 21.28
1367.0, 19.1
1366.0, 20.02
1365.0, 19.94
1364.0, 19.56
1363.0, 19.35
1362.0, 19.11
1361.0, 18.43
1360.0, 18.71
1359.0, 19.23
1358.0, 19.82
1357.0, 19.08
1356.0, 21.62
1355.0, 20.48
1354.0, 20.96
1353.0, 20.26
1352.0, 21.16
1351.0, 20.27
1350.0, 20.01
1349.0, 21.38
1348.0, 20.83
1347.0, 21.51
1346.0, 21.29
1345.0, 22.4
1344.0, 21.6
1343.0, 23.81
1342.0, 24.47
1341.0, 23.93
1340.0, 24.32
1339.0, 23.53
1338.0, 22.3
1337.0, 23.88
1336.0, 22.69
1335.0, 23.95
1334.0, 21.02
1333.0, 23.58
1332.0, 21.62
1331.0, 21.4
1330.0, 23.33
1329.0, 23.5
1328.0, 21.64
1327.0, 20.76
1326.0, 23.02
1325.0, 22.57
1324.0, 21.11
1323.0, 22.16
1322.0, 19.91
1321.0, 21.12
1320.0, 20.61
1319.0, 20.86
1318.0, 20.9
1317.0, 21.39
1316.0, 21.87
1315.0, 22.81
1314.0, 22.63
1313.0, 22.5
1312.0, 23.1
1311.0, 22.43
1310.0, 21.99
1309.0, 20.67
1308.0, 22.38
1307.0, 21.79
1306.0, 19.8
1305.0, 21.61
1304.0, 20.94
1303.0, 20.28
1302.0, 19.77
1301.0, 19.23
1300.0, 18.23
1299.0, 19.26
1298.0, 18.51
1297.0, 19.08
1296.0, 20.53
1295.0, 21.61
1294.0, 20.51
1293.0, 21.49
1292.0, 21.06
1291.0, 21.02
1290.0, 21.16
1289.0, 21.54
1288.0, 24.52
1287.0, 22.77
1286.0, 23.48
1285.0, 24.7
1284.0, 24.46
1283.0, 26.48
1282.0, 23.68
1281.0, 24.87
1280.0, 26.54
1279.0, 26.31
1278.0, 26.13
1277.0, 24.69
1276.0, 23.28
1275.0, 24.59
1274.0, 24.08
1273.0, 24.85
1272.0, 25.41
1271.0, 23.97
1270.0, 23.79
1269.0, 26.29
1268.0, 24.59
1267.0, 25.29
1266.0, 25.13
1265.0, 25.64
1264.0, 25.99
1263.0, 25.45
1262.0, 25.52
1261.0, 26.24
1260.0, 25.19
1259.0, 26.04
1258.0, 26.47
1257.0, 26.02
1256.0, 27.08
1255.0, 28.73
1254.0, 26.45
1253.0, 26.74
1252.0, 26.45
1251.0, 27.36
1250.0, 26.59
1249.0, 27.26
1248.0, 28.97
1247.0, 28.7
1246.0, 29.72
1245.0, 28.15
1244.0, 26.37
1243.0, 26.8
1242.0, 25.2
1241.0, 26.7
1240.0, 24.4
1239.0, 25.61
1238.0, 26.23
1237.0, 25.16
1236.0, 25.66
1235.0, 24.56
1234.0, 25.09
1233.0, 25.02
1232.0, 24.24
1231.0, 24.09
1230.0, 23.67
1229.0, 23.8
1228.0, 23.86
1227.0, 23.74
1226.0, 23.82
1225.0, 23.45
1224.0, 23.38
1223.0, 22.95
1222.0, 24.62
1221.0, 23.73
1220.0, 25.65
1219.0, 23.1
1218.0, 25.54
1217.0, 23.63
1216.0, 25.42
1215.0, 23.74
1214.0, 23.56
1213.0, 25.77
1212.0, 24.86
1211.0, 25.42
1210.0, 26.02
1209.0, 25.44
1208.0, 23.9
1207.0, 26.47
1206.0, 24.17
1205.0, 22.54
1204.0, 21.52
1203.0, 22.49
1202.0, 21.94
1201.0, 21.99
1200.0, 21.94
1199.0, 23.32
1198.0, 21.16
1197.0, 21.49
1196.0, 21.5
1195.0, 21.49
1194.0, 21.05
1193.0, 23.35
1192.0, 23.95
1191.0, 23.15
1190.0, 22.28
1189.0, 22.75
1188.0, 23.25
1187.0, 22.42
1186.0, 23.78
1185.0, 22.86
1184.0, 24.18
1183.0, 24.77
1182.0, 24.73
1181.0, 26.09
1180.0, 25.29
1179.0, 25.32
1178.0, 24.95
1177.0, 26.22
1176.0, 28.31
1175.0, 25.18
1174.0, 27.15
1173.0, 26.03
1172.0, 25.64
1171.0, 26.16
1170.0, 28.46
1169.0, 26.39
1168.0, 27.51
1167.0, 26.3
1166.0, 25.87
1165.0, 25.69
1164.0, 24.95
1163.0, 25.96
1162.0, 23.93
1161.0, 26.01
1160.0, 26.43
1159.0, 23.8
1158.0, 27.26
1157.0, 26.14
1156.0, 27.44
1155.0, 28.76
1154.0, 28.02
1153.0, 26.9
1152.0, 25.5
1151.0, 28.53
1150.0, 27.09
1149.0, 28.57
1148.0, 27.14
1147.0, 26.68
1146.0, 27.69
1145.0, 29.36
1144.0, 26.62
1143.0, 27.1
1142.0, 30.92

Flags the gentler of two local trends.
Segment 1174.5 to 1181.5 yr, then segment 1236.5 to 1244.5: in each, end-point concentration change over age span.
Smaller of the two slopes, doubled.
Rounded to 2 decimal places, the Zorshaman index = 0.30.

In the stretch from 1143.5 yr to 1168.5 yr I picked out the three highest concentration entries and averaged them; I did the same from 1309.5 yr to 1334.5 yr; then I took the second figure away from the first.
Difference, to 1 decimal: 5.4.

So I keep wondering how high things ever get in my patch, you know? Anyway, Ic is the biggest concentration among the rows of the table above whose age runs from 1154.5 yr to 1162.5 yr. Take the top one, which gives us 28.76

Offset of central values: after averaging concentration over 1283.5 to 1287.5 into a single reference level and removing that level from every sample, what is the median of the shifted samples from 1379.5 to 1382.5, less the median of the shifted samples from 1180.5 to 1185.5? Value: -5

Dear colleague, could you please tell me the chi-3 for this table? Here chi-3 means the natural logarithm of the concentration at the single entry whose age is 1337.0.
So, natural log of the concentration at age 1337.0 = 3.17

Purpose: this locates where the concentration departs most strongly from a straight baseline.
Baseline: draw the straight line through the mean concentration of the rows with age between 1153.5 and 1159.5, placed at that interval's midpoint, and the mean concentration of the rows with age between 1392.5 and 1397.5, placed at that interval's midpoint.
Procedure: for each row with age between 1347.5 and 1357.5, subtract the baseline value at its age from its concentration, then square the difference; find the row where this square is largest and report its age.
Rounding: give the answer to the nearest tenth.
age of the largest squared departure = 1357.0 yr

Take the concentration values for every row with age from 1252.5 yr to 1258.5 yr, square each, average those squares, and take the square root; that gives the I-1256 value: 27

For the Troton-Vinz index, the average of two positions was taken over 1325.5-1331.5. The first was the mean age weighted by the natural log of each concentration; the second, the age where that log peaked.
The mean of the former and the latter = 1328.8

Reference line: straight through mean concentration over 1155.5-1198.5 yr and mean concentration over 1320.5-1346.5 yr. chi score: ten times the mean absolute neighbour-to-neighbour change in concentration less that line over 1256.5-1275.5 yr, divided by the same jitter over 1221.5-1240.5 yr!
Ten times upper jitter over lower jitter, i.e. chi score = 14.3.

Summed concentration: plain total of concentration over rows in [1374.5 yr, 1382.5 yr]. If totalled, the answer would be 154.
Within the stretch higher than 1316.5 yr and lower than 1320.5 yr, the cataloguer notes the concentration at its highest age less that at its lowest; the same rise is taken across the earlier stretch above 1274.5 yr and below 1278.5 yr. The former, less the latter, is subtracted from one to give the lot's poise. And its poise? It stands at 3.3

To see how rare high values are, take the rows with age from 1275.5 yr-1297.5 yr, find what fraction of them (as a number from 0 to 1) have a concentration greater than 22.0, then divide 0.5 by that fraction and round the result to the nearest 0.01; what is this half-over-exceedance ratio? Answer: 0.85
